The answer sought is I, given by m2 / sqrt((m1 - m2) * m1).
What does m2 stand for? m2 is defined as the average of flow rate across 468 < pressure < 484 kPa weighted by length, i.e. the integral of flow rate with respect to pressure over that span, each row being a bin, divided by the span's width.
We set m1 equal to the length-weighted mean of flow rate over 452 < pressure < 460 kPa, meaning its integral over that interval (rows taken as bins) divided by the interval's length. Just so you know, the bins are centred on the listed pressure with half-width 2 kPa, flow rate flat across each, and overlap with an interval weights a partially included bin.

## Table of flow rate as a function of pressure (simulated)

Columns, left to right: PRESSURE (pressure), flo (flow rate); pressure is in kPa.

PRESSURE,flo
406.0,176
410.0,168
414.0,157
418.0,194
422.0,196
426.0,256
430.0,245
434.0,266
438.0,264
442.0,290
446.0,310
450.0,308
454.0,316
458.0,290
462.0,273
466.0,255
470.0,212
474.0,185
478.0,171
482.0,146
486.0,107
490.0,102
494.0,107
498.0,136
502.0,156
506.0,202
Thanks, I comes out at 0.9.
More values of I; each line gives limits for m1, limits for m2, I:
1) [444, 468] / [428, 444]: 3.1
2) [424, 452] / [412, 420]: 1.0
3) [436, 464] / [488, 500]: 0.5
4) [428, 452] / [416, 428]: 1.6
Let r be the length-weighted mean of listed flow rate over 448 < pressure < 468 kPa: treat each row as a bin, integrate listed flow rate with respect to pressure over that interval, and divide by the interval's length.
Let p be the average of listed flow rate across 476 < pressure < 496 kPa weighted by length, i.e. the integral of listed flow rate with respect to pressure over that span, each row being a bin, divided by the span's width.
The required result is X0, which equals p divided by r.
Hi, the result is 0.44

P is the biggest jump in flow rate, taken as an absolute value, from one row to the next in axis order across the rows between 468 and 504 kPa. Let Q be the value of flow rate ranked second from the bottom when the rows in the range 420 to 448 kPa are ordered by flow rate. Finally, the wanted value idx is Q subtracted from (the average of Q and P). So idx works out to -103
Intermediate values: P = 39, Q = 245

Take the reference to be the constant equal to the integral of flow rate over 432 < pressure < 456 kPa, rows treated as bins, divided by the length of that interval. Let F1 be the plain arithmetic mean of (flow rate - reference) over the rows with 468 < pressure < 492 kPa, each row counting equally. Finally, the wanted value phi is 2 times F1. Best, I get -277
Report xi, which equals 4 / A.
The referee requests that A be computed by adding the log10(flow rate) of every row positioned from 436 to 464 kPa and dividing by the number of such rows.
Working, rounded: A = 2.47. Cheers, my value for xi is 1.62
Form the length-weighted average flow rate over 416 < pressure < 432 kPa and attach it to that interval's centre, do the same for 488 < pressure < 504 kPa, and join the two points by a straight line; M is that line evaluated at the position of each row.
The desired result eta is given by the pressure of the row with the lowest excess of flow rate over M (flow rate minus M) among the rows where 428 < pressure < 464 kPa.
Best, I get 430.0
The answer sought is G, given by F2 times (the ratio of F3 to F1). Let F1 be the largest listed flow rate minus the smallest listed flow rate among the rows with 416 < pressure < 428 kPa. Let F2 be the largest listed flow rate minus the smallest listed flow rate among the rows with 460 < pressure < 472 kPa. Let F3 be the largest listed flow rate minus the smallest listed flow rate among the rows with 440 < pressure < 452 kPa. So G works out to 20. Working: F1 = 62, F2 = 61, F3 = 20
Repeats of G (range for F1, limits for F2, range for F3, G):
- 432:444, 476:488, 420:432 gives 148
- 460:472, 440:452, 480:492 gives 14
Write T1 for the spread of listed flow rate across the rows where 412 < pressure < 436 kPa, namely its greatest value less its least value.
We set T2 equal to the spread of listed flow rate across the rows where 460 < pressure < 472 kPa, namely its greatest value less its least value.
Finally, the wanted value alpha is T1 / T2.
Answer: 1.8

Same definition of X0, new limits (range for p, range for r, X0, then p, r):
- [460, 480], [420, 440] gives 0.89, 219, 245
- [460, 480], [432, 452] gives 0.76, 219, 288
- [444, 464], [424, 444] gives 1.13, 299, 264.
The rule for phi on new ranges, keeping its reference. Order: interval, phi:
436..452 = 1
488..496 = -376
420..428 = -133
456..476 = -99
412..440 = -134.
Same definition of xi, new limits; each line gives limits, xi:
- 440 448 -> 1.61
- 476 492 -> 1.90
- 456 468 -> 1.64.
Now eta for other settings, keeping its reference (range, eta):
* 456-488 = 486.0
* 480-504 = 486.0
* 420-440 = 422.0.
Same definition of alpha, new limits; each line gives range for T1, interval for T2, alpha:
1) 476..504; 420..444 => 0.7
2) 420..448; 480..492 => 2.6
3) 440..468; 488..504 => 1.1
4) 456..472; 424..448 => 1.2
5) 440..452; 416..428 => 0.3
